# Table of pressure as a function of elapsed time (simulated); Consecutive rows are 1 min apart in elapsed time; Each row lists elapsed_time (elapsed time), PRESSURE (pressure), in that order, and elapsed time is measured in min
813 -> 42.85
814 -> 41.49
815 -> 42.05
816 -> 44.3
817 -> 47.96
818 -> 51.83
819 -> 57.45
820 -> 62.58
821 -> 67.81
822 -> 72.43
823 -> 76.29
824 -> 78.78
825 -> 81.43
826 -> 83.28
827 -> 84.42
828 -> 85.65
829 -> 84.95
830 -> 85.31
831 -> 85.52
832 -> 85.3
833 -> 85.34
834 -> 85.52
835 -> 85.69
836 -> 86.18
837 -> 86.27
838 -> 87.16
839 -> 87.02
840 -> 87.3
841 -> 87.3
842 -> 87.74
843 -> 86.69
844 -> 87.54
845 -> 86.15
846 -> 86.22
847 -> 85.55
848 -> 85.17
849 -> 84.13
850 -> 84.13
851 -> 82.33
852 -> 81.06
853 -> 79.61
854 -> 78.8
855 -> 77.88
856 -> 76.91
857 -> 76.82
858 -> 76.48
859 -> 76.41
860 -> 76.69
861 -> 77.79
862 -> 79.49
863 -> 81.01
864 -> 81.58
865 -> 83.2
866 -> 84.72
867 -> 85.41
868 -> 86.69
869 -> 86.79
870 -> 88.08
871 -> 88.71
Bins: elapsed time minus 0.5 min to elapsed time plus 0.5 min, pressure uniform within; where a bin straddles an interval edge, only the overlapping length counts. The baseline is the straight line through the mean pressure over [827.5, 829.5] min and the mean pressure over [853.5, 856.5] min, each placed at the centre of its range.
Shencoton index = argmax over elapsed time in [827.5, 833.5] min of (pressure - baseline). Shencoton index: 833 min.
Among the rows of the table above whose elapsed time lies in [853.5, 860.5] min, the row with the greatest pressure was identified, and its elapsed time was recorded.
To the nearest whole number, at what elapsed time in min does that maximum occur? 854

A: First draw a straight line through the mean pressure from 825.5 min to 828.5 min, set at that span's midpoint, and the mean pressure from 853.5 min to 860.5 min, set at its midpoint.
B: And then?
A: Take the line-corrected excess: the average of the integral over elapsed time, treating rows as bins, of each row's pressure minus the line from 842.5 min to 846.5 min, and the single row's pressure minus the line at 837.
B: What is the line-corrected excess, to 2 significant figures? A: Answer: 15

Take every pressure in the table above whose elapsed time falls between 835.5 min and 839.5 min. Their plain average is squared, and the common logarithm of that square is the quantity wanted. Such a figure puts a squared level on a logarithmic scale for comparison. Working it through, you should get 3.88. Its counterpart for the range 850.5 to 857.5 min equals 3.80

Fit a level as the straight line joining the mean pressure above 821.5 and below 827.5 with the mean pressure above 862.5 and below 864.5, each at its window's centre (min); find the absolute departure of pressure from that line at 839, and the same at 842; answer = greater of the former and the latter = 7.5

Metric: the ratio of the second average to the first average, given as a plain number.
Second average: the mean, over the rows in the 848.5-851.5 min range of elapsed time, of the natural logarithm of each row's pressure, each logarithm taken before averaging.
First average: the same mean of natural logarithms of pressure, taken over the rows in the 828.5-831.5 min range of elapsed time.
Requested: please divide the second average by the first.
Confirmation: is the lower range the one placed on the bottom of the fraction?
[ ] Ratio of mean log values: 1.00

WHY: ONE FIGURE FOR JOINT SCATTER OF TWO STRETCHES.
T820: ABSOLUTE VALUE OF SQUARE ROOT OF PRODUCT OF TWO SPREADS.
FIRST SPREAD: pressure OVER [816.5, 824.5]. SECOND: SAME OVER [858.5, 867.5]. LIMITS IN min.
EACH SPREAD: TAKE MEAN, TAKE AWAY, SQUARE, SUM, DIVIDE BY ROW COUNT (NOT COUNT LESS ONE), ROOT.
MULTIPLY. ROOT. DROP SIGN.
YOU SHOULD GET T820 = 5.8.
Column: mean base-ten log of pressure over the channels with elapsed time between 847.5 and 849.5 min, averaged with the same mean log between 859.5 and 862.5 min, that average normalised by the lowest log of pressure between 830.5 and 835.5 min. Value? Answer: 0.99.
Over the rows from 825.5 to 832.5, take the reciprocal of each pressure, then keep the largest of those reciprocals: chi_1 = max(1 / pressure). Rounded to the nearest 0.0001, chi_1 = 0.0120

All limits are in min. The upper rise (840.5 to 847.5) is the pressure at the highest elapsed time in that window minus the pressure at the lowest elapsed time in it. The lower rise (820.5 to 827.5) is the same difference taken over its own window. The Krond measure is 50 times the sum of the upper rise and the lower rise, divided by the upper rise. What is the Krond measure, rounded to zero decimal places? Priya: -425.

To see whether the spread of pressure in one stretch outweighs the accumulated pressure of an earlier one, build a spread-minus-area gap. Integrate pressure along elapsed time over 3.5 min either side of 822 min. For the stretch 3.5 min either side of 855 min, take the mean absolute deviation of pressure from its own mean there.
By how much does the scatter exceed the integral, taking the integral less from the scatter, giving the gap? -495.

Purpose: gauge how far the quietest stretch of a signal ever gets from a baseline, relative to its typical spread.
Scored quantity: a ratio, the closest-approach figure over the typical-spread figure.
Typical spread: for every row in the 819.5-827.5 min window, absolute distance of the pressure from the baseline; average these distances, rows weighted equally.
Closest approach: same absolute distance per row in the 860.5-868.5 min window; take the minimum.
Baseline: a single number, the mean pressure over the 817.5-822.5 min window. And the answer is 1.1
